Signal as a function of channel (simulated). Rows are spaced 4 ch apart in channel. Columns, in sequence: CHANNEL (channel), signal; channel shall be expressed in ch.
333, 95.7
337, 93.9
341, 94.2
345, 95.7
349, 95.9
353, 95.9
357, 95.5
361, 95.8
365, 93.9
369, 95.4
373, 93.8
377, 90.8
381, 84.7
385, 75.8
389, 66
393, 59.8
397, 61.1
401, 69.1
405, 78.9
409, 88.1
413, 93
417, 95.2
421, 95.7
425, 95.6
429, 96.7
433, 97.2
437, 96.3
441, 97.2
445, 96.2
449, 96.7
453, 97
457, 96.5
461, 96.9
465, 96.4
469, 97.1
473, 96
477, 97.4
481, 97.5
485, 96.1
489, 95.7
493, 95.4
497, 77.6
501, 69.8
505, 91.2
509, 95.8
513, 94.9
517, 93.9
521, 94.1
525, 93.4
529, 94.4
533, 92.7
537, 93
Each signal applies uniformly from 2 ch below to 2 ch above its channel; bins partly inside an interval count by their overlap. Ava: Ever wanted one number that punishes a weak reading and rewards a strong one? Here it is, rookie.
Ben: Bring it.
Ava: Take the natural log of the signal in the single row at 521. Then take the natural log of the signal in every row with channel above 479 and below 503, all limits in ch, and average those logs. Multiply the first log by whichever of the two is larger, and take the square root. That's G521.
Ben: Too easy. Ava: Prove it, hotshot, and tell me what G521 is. 4.54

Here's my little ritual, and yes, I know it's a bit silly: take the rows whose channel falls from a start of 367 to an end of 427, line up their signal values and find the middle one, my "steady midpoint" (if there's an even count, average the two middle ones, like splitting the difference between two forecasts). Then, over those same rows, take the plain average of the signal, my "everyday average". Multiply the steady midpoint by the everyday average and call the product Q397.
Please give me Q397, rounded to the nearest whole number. 7301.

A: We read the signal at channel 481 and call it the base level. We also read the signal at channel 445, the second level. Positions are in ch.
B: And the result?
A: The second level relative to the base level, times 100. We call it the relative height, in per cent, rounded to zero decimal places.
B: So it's 99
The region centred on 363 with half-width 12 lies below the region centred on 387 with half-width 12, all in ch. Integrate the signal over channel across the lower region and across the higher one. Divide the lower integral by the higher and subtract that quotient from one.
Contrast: -0.30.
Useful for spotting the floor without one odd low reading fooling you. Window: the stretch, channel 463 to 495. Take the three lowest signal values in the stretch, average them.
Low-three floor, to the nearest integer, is 96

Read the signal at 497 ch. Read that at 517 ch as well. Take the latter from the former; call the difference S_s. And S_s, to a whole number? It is -16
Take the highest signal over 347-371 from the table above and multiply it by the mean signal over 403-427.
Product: 8735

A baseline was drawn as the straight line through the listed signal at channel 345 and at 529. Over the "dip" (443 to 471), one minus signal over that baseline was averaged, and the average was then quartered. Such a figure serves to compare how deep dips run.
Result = -0.005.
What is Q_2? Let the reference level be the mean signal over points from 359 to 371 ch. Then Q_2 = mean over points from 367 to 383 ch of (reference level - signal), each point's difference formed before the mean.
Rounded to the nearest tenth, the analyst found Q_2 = 3.9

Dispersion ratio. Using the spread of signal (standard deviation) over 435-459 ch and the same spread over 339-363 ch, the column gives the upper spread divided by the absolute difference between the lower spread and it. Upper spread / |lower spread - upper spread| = 1.5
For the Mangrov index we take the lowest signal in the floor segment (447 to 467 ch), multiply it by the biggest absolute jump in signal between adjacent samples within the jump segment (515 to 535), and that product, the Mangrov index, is 164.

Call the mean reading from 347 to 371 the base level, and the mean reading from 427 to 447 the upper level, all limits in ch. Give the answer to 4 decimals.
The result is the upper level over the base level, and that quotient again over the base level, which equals 0.0106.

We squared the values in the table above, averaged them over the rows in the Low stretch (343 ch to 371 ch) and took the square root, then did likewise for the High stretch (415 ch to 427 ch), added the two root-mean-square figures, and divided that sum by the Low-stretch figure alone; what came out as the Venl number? 2.00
